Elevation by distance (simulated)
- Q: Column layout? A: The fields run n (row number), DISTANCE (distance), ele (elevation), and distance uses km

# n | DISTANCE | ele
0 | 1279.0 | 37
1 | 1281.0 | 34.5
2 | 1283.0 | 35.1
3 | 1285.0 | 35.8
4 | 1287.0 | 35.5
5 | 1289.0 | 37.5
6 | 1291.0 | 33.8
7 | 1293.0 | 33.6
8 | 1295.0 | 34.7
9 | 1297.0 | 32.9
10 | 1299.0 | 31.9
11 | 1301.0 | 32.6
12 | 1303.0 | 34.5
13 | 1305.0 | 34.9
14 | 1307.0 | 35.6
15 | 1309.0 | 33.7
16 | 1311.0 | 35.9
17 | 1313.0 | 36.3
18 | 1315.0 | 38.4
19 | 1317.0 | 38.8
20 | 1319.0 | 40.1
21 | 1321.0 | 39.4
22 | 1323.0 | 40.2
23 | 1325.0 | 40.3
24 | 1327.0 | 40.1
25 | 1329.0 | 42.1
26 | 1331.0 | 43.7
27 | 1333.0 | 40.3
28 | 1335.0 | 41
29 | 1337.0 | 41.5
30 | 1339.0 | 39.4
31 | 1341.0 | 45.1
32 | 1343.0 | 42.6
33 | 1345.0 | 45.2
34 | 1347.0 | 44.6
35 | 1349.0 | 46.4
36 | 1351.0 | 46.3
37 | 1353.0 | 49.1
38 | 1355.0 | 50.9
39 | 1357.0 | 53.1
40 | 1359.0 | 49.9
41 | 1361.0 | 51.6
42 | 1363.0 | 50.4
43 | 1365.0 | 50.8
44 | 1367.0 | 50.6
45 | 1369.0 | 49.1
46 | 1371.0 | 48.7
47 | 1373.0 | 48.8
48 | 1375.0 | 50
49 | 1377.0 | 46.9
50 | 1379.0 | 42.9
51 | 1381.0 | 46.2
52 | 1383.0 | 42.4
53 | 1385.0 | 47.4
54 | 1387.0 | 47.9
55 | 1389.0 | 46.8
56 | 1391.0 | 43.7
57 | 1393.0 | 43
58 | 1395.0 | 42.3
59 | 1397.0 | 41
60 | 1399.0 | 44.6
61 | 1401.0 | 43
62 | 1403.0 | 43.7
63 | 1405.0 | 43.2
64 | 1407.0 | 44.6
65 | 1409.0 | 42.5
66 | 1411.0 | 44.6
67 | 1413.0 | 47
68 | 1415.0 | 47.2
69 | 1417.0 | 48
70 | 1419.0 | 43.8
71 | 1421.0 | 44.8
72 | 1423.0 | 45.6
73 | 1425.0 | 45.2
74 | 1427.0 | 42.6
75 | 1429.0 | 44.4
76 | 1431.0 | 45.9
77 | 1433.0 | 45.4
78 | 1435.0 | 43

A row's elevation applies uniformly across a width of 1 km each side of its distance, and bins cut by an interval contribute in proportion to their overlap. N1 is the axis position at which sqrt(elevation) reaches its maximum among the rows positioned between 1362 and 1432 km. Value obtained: 1365.0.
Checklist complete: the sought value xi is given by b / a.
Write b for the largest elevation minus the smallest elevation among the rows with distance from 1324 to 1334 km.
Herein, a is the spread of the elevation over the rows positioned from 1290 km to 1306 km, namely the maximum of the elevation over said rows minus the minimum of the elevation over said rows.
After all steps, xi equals 1.20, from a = 3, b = 3.6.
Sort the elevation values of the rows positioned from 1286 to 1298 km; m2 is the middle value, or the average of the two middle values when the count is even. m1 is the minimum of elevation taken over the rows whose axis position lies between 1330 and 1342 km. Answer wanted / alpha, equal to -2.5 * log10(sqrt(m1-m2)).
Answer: -0.9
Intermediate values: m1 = 39.4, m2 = 34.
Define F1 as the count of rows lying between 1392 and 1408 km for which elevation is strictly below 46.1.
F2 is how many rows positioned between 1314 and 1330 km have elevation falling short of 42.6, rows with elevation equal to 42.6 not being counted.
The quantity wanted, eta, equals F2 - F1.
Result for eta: 0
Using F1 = 8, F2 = 8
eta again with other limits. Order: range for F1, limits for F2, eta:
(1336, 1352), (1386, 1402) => -4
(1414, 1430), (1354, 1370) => -6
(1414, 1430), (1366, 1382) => -6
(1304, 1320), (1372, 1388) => -7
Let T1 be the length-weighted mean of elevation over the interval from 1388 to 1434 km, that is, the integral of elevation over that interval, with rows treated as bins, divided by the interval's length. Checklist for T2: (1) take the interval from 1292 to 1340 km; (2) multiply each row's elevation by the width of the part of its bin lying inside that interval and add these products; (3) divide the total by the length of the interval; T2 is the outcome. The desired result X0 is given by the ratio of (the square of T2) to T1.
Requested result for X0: 32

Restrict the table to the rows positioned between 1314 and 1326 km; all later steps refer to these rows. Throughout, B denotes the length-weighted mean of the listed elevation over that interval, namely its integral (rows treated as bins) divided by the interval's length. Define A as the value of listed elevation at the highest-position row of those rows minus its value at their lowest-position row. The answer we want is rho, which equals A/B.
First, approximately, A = 1.9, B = 40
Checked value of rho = 0.05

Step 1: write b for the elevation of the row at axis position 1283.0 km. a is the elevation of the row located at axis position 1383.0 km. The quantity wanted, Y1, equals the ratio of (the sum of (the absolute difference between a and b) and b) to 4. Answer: 10.6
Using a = 42.4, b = 35.1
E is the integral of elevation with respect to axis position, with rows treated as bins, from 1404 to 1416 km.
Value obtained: 538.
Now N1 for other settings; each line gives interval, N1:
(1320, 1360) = 1357.0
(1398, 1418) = 1417.0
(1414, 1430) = 1417.0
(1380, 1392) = 1387.0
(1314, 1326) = 1325.0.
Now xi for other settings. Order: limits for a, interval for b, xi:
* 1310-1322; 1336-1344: 1.36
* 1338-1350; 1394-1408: 0.51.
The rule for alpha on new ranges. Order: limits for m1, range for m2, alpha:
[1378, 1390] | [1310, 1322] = -0.7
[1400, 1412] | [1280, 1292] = -1.1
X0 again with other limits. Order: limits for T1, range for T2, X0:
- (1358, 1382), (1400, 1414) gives 40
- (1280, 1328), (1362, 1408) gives 59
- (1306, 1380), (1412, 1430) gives 47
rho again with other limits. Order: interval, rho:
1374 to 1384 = -0.17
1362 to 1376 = -0.01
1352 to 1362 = 0.05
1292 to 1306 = 0.04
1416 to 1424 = -0.05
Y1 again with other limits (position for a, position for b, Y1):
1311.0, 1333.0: 11.2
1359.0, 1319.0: 12.5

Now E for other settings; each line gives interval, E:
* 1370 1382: 567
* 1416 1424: 364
